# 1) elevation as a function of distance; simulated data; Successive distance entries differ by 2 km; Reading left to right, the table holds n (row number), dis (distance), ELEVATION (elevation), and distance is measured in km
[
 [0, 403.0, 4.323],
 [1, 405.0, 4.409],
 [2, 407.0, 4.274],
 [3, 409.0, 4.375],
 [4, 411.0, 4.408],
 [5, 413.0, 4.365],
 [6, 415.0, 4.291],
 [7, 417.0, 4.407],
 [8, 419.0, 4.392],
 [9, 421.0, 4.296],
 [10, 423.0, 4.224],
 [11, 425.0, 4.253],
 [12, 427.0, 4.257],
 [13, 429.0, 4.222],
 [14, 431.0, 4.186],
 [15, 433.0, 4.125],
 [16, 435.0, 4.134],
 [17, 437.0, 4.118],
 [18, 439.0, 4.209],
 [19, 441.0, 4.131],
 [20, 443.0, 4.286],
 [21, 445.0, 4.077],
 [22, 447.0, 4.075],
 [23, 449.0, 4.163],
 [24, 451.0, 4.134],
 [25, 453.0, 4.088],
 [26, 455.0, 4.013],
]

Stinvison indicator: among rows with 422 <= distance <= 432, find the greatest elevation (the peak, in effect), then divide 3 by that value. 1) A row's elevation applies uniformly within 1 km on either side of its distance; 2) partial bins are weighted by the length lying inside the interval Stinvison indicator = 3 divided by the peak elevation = 0.705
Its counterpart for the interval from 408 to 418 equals 0.681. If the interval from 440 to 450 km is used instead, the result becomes 0.700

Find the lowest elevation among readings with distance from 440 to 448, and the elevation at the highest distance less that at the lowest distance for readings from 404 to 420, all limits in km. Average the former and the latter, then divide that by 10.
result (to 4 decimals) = 0.2029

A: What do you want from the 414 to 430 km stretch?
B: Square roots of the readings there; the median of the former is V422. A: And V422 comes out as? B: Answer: 2.07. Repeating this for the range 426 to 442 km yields 2.04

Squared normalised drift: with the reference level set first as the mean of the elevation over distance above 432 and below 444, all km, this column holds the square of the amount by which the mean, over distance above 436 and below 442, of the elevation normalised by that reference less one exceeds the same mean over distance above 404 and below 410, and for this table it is 0.0023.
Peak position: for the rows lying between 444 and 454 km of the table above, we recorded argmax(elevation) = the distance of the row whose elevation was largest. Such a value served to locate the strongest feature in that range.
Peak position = 449.0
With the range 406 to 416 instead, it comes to 411.0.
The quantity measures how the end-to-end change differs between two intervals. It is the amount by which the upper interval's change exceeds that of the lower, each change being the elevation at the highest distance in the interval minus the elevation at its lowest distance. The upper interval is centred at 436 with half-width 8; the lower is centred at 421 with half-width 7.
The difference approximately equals 0.10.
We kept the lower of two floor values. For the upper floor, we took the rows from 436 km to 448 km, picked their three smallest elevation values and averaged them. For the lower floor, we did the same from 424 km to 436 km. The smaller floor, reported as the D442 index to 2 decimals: 4.09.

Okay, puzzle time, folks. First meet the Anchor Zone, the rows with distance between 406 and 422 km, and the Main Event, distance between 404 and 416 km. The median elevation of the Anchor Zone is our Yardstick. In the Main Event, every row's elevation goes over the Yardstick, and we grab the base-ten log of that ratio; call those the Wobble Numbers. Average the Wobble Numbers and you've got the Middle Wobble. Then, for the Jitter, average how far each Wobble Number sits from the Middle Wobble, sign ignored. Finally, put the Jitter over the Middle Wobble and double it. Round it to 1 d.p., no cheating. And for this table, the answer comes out -5.7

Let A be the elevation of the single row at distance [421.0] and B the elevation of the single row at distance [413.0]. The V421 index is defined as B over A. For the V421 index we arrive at 1.02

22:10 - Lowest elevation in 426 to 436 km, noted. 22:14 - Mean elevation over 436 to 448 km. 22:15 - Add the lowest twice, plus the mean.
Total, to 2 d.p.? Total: 12.40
